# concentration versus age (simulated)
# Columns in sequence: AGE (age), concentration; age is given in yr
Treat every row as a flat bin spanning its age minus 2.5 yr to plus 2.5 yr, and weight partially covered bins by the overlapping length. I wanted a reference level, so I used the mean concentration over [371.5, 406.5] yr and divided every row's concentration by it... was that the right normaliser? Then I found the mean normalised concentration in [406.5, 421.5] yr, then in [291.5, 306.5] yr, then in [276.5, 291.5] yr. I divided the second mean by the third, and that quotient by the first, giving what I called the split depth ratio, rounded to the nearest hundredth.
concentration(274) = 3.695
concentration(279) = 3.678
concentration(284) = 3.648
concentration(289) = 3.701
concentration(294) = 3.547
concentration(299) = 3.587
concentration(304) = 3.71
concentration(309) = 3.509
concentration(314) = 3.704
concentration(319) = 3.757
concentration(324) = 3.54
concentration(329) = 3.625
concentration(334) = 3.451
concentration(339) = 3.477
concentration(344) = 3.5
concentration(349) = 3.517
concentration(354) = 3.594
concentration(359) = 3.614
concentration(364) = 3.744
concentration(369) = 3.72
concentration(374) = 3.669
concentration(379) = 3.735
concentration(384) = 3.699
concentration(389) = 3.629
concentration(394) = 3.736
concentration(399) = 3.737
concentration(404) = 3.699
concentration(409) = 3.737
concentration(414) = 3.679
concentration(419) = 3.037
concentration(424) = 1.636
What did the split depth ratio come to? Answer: 1.04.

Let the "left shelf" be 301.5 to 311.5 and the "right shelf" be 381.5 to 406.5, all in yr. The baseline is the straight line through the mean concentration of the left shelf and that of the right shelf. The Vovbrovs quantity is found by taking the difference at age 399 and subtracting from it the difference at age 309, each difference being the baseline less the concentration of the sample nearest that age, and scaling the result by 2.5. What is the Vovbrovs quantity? -0.3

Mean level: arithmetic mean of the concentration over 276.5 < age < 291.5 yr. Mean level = 3.68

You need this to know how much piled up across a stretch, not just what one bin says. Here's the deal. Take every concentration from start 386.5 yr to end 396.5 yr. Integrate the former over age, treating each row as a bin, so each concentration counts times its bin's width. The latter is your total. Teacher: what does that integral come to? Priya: 37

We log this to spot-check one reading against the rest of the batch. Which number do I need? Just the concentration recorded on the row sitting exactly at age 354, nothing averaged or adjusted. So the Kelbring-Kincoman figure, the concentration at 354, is 3.594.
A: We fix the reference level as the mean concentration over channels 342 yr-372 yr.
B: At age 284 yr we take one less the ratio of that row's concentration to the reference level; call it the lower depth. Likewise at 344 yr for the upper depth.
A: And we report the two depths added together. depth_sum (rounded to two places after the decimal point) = 0.02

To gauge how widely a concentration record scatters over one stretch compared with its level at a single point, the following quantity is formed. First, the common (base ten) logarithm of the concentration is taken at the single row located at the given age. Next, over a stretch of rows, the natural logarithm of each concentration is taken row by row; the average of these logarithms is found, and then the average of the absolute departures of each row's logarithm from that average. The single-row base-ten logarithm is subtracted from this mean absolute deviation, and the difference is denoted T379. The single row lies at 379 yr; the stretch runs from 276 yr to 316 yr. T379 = -0.554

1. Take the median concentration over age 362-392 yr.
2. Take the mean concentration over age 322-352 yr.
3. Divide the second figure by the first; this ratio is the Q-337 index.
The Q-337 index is 0.95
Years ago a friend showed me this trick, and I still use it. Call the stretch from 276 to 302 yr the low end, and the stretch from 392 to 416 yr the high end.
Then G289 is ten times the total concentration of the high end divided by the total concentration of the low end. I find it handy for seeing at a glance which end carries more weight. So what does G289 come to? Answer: 10.2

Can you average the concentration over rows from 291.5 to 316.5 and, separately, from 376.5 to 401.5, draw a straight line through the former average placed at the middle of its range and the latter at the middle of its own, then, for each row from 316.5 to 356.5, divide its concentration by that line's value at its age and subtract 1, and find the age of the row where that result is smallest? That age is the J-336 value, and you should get 334 yr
